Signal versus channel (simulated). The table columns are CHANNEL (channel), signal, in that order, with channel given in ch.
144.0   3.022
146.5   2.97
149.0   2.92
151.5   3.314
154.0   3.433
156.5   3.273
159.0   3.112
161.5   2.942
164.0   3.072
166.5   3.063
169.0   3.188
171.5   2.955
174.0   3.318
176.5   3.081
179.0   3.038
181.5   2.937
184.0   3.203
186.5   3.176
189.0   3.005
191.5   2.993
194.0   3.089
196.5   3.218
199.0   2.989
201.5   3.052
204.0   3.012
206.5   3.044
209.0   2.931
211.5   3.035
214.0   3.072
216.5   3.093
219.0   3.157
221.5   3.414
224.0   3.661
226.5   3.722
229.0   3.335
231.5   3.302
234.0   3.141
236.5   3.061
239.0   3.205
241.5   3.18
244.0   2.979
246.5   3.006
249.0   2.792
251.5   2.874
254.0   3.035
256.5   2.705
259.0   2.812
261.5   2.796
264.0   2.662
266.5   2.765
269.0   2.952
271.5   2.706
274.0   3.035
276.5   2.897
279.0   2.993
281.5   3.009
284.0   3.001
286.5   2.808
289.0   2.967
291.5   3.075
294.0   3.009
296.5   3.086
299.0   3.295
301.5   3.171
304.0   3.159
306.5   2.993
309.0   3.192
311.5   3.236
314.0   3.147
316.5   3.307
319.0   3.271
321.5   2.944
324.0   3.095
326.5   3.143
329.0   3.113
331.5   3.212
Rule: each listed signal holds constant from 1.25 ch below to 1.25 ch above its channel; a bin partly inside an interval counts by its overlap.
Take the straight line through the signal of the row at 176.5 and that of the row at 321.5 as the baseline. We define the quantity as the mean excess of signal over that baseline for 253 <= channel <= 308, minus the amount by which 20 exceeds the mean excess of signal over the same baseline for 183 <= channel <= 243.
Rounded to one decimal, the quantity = -19.9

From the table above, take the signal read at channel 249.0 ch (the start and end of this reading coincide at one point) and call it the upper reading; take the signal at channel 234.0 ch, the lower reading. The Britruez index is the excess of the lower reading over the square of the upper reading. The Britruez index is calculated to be -4.7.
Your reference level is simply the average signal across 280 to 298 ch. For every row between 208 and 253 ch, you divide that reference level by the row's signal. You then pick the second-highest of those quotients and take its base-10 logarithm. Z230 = 0.018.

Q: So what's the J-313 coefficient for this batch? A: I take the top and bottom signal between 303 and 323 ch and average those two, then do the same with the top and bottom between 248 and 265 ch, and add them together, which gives 5.97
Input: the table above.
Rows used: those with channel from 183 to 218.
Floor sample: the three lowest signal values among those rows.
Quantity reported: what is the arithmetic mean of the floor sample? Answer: 2.97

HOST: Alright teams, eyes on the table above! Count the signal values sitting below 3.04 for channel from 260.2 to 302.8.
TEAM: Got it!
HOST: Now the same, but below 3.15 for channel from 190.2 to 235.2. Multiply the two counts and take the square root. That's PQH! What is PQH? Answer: 12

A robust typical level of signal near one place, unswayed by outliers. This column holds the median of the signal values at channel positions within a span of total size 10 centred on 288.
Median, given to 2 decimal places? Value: 2.98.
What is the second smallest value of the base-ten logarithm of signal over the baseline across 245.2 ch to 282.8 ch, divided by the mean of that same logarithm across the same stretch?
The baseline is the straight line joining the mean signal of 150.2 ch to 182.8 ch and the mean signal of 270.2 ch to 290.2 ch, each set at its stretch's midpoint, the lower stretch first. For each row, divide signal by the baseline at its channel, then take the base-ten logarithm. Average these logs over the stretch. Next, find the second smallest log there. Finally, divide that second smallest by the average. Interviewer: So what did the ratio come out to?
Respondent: 3.0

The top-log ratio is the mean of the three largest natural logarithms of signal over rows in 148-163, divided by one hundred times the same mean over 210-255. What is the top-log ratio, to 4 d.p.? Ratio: 0.0094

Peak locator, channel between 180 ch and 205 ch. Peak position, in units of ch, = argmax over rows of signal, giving 196.5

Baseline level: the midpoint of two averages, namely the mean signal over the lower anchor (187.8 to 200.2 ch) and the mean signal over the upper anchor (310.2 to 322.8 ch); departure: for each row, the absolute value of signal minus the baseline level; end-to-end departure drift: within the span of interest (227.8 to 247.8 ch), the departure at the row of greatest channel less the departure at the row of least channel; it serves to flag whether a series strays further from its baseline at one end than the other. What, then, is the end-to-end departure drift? -0.10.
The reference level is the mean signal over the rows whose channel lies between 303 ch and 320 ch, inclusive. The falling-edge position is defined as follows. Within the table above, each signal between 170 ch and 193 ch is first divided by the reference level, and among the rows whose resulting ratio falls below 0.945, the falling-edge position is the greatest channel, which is 191.5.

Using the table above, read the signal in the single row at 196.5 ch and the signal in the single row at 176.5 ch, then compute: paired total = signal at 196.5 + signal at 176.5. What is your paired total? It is 6.30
